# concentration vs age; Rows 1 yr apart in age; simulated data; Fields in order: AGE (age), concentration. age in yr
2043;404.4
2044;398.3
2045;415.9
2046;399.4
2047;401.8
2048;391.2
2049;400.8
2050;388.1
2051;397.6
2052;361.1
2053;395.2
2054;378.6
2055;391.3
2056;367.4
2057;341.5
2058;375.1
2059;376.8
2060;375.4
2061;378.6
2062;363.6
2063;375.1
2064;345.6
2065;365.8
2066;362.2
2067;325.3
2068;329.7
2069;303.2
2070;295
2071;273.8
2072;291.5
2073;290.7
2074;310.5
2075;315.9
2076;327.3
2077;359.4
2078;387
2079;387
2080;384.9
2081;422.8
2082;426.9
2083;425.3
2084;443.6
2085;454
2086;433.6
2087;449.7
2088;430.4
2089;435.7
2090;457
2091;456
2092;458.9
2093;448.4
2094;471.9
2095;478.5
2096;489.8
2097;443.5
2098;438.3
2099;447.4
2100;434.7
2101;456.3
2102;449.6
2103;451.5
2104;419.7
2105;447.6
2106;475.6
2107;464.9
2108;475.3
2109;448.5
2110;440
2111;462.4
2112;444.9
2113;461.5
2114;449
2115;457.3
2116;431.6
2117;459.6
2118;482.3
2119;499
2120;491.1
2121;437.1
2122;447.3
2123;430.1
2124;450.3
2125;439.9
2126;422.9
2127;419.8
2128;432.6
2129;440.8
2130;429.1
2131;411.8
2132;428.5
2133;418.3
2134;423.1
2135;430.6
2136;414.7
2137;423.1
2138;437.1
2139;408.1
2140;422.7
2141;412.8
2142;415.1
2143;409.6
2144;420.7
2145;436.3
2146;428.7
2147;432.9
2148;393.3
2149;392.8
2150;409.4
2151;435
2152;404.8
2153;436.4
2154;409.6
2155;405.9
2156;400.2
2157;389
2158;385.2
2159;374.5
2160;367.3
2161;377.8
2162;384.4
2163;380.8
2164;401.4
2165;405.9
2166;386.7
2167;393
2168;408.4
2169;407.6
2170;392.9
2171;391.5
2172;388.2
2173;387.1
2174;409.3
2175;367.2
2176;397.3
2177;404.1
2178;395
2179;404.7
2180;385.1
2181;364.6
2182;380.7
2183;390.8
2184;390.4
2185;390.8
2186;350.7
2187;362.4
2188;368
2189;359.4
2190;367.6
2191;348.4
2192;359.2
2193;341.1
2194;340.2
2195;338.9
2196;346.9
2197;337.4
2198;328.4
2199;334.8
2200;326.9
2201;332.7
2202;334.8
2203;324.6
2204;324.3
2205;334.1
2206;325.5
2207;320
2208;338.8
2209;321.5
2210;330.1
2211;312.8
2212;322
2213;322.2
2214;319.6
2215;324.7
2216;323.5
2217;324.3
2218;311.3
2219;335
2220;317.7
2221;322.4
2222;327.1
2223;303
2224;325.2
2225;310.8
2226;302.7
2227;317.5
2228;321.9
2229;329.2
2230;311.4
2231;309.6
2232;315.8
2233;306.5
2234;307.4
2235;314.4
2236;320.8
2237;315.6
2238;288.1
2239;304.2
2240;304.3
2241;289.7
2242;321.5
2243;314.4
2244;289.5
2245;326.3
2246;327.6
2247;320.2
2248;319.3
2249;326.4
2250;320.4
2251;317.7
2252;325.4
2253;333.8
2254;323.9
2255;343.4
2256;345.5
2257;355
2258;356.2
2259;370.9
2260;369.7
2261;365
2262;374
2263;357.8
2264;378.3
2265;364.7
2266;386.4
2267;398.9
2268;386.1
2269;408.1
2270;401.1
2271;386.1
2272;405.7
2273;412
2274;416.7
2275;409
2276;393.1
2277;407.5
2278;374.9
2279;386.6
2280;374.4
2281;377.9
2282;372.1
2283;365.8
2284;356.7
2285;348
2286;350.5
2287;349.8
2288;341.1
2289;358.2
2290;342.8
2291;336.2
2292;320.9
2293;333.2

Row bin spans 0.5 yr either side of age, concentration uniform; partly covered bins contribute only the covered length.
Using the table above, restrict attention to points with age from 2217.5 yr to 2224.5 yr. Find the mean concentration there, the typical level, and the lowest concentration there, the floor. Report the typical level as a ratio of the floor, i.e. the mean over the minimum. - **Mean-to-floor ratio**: 1.06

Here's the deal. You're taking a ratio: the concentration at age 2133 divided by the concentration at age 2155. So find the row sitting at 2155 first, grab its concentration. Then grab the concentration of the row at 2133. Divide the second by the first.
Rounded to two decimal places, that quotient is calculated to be 1.03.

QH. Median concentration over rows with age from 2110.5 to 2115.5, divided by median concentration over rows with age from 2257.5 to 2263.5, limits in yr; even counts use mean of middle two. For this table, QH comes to 1.24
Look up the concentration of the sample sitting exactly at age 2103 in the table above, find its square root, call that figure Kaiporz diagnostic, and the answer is 21.2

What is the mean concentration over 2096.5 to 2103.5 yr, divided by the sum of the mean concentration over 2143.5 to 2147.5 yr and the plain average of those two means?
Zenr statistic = 0.51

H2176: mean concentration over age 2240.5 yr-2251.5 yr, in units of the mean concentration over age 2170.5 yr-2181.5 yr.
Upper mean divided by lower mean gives 0.81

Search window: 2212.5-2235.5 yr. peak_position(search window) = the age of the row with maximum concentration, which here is 2219 yr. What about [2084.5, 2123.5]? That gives 2119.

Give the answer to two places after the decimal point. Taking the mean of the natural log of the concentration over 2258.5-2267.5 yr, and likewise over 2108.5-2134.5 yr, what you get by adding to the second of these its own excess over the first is 6.27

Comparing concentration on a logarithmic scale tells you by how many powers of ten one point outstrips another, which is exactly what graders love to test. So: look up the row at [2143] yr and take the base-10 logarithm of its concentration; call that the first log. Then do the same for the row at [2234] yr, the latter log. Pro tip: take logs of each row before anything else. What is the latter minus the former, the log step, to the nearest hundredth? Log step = -0.12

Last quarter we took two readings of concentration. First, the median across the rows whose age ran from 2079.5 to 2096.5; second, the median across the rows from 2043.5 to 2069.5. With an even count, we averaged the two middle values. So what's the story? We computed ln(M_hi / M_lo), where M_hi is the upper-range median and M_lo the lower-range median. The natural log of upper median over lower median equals 0.2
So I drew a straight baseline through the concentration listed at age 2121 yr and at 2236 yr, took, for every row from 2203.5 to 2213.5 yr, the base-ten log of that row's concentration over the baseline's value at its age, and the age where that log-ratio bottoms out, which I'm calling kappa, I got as 2211 yr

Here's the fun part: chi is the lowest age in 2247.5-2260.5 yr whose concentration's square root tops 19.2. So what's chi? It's 2259 yr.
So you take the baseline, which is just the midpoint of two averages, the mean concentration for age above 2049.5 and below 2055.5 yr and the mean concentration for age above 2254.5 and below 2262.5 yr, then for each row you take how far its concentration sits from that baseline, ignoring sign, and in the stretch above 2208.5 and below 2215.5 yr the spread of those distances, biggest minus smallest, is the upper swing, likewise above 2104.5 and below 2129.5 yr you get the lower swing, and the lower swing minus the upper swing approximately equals 62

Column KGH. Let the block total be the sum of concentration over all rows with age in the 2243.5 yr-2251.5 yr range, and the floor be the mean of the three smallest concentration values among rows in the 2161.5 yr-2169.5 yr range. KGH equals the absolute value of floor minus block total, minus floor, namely 1779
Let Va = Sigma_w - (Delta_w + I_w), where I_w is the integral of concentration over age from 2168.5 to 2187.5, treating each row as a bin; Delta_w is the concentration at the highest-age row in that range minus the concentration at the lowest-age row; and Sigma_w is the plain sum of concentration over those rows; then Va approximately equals 45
